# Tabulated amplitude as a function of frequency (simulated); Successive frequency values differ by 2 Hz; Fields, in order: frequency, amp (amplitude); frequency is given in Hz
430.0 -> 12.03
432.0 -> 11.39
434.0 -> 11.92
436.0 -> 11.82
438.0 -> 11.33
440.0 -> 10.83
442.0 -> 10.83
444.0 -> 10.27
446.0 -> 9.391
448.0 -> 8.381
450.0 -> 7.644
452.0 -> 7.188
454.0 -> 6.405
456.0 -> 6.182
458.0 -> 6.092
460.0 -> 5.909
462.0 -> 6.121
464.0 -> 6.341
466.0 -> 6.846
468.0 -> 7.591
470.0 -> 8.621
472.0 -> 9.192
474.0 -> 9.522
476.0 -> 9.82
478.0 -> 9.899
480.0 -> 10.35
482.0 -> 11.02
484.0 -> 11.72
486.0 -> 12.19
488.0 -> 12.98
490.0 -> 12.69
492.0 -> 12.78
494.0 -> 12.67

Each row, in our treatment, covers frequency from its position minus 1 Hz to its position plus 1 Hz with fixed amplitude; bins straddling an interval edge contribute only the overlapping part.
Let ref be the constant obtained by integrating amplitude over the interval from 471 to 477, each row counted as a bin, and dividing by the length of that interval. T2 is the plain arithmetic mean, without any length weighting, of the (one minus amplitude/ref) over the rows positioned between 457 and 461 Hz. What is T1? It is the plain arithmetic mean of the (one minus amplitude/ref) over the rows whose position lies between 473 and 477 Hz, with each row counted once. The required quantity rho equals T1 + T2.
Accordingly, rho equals 0.35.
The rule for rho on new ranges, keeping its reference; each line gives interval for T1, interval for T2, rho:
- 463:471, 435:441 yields 0.04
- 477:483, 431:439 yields -0.32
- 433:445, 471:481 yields -0.20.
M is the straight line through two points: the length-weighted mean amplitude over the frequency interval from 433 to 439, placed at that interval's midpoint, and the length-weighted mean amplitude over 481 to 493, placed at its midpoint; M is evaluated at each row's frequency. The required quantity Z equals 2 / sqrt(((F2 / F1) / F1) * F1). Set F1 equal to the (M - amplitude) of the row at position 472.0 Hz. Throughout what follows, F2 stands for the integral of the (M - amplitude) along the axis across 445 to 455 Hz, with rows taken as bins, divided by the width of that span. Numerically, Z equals 1.7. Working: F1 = 2.9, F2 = 4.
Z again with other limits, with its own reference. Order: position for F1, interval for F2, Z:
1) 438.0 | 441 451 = 0.8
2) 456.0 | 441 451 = 3.0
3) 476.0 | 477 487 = 2.8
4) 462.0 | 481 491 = 15.3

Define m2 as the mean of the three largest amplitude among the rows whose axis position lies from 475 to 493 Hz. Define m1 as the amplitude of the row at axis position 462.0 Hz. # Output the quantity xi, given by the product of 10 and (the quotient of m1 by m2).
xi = 5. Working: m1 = 6.121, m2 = 12.8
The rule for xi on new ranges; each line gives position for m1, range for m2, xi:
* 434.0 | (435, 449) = 11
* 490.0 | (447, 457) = 16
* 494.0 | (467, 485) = 11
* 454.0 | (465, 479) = 7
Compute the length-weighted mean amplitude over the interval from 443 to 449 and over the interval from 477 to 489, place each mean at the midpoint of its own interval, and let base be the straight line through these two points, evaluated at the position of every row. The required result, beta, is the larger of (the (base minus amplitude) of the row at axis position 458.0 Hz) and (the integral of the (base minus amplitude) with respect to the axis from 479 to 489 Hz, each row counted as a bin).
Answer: 4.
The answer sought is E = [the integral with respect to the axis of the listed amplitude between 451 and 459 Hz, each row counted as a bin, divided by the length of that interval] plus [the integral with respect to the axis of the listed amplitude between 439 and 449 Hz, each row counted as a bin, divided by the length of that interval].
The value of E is 16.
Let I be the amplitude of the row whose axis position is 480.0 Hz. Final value 10.35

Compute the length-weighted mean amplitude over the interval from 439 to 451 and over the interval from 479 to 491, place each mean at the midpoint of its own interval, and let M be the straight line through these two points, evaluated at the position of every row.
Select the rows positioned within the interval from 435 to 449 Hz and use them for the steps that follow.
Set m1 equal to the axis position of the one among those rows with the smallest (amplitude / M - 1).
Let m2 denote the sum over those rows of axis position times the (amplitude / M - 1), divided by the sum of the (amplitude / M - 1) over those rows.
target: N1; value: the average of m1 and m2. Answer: 442.5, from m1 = 448.0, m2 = 437.0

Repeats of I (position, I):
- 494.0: 12.67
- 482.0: 11.02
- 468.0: 7.591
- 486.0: 12.19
